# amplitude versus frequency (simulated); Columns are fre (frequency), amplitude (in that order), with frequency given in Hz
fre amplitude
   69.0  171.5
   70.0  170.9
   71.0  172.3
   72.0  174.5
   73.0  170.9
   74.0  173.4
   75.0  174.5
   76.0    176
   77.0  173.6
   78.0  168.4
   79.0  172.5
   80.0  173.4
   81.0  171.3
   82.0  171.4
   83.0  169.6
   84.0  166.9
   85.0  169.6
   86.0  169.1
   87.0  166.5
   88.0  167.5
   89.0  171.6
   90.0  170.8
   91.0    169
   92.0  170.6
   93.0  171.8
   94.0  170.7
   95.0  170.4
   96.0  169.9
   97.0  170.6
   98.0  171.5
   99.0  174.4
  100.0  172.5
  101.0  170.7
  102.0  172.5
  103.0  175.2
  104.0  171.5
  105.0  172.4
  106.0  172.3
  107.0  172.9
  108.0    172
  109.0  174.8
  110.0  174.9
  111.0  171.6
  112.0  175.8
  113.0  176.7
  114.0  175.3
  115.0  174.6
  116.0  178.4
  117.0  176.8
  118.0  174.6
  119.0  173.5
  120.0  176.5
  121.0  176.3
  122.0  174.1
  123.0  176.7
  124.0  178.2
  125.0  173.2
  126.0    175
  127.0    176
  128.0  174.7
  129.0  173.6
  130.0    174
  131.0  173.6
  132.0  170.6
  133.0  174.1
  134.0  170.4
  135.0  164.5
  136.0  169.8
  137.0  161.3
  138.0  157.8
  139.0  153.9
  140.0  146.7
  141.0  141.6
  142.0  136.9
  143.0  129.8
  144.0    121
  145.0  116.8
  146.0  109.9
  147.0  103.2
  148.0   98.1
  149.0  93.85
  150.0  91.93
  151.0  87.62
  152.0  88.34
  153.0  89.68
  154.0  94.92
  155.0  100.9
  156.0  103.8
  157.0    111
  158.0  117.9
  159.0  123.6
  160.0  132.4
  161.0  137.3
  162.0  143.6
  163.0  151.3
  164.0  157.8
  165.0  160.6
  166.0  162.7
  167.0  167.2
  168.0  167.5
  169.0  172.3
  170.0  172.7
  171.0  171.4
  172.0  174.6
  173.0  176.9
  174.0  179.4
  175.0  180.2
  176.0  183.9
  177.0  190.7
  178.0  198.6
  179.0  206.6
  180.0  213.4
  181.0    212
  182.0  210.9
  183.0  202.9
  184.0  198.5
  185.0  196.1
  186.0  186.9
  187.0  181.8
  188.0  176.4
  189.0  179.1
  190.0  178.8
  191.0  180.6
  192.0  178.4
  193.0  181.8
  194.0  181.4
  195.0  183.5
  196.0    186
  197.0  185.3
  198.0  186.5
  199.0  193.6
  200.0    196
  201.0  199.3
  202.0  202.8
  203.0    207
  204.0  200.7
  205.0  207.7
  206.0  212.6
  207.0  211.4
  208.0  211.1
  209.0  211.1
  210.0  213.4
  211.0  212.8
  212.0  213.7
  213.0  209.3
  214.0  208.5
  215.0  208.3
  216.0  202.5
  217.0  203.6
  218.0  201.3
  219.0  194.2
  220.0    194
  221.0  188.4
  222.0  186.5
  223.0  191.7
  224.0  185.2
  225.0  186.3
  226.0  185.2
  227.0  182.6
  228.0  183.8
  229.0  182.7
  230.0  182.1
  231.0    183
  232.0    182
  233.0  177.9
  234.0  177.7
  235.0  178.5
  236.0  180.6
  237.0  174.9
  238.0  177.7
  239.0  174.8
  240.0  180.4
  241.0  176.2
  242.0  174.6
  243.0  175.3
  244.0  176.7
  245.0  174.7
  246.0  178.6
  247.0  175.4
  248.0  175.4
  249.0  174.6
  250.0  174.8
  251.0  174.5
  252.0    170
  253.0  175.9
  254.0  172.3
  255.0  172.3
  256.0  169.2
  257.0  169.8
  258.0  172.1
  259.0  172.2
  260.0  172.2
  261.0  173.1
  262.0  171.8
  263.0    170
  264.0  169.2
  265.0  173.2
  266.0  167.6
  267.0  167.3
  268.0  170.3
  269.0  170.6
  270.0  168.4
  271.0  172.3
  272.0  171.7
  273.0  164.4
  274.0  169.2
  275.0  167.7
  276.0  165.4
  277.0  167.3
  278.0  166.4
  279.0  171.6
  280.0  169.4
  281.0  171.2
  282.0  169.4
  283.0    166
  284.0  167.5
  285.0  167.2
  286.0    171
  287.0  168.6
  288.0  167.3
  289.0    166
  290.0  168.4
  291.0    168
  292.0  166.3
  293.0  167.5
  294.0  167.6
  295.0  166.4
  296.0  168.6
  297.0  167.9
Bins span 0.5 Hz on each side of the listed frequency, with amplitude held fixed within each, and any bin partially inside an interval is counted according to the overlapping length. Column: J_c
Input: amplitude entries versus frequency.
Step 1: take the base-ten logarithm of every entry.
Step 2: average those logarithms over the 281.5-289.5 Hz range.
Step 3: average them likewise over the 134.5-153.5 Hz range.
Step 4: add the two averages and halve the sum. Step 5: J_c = 2.15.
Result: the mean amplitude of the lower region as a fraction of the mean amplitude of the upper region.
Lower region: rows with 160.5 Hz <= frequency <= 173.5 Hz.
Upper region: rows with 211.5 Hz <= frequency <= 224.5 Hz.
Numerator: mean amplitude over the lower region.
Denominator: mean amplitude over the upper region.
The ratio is 0.82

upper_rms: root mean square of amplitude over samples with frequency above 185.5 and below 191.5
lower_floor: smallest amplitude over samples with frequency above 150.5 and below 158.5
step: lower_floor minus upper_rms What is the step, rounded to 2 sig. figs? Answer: -93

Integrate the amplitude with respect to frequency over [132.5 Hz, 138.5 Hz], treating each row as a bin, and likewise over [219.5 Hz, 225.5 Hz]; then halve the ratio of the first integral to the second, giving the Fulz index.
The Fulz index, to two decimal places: 0.44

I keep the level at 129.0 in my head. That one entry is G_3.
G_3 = 173.6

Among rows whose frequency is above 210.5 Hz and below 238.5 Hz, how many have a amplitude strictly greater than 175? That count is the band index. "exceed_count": 27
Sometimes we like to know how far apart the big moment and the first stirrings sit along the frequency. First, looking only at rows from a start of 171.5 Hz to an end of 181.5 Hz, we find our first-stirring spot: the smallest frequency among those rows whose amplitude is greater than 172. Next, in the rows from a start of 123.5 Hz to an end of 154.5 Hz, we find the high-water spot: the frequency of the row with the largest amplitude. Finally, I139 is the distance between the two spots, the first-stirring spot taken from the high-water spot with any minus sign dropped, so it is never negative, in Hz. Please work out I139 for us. 48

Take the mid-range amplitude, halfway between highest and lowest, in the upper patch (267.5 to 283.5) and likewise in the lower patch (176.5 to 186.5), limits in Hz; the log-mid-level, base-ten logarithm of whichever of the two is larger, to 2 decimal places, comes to 2.30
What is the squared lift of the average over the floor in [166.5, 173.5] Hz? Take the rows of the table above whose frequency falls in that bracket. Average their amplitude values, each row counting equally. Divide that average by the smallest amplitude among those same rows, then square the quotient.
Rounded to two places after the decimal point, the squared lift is 1.06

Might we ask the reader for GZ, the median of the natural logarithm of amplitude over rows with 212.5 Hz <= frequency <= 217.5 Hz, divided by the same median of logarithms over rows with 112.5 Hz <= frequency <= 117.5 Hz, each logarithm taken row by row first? 1.03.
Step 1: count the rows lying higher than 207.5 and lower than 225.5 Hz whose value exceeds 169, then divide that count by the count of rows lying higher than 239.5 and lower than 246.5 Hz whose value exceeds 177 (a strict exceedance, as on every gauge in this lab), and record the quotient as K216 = 9.0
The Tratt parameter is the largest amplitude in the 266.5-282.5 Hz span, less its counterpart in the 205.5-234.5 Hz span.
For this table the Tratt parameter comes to -41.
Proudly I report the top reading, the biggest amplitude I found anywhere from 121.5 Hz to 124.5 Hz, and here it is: 178.2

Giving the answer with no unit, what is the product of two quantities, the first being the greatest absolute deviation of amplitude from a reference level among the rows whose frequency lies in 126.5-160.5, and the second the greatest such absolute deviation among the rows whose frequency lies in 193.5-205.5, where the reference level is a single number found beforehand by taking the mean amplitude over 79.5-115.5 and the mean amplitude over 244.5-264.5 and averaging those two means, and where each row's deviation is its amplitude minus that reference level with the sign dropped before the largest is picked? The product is 2997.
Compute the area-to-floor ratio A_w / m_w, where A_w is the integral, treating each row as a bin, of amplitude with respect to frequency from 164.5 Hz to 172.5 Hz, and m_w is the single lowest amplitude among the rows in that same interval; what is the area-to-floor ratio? 8.40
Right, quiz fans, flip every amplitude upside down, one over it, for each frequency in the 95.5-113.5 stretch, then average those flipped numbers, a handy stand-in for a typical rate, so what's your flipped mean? 0.0058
